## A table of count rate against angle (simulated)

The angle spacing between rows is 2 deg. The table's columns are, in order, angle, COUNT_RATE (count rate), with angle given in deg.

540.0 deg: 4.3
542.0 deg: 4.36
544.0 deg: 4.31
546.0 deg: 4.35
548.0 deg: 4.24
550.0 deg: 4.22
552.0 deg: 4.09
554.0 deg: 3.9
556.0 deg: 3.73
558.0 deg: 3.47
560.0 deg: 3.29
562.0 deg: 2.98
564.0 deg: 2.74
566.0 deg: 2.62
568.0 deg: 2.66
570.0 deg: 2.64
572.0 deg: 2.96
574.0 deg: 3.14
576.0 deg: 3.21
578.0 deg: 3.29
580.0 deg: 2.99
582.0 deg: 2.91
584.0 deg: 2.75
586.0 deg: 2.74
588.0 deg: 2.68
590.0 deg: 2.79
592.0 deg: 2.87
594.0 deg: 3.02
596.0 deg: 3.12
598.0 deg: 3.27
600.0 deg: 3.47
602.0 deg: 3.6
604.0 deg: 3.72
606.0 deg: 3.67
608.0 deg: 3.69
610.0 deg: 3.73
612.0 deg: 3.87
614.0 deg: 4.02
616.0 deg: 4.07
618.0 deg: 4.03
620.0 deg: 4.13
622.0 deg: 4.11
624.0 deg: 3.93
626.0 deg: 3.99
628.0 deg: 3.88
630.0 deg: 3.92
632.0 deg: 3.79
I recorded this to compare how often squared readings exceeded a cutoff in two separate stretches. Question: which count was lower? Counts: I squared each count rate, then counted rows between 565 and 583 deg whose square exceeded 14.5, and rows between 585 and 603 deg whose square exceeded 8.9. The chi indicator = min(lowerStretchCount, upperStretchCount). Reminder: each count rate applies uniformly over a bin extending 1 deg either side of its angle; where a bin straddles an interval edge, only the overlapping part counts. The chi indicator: 0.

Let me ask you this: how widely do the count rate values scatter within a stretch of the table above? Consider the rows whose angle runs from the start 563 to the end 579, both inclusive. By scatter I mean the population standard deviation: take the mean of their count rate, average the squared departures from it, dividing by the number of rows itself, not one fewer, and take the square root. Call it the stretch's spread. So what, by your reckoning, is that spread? 0.3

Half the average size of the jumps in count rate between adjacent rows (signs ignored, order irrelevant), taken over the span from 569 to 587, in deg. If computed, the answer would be 0.075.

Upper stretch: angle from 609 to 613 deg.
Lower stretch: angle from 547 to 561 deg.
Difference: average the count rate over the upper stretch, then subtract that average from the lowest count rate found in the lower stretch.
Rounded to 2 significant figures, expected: -0.51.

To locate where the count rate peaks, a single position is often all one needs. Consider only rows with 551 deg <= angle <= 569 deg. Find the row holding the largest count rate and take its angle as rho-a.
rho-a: 552.0 deg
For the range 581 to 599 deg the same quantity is 598.0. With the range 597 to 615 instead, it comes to 614.0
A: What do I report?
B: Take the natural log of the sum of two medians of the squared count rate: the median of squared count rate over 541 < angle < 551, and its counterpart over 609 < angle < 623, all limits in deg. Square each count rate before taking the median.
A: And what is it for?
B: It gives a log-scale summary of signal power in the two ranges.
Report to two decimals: 3.55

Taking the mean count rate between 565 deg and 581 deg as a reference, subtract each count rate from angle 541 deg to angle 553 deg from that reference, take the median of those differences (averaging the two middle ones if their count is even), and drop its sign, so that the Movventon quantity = 1.34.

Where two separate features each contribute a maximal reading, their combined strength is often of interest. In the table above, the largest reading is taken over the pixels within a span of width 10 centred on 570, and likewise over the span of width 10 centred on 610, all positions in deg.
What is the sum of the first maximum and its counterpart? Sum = 7.2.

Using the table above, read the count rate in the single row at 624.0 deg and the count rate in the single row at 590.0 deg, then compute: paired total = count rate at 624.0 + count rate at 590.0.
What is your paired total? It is 6.7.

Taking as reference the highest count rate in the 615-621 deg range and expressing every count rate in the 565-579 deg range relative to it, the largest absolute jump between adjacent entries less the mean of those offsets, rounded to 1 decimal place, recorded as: 1.5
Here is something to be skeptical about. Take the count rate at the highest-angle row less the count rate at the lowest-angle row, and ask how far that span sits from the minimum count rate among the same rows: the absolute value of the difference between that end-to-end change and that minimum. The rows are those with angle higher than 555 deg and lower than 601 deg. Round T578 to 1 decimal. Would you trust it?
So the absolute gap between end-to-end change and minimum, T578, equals 2.9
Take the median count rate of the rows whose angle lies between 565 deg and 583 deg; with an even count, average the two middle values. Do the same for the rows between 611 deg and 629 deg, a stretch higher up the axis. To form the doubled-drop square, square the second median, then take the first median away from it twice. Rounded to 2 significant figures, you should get 10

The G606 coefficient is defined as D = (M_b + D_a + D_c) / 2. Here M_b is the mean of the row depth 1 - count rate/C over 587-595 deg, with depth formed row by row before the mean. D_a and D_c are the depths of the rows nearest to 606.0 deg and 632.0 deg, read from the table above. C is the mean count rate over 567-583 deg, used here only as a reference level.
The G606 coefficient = -0.231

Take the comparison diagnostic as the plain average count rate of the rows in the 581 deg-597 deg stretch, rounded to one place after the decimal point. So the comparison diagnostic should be 2.9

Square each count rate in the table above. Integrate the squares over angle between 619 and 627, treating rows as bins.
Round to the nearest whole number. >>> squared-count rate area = 131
